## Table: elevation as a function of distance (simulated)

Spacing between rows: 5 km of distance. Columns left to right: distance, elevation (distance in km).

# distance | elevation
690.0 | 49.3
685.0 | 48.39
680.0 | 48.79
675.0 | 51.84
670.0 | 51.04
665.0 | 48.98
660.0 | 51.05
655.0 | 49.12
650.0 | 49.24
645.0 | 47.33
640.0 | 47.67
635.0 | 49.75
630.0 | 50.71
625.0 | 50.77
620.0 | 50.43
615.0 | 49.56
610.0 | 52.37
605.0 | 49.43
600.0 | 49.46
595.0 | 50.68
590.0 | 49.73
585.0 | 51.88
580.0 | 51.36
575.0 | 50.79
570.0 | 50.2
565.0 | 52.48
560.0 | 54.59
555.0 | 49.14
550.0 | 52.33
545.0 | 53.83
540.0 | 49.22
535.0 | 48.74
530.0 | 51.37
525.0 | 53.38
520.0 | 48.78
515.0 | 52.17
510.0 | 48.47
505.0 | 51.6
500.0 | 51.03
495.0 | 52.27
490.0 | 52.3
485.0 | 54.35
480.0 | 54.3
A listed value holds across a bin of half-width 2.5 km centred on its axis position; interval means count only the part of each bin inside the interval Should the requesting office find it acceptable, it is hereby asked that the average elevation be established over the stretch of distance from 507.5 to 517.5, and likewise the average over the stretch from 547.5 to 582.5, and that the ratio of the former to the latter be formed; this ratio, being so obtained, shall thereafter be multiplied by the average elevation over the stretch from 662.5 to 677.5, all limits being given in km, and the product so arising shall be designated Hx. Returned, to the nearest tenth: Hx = 49.4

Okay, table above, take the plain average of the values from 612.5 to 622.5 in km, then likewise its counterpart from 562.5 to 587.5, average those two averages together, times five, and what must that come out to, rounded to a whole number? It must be 253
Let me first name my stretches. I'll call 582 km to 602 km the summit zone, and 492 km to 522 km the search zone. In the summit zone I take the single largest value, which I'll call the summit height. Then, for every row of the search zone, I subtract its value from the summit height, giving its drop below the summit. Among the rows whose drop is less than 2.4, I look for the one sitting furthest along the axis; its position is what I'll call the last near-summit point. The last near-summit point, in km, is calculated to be 515.0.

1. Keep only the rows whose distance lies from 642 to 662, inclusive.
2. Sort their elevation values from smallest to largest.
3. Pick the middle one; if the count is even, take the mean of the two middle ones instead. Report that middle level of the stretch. 49.2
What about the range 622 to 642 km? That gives 50.2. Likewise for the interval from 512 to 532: 51.8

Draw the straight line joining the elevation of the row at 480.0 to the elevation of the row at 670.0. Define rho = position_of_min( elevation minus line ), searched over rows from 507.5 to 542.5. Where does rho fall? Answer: 510.0 km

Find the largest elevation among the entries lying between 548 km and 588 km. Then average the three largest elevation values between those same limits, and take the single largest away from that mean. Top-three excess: -1.5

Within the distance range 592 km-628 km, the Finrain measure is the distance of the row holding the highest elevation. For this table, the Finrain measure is 610.0 km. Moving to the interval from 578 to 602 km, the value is 585.0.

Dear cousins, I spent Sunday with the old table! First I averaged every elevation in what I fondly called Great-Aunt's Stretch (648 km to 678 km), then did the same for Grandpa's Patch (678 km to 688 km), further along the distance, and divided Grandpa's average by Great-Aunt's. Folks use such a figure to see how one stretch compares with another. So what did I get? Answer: 0.968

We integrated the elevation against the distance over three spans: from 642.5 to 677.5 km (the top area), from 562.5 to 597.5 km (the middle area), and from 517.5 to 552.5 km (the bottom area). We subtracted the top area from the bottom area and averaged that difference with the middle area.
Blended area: 915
